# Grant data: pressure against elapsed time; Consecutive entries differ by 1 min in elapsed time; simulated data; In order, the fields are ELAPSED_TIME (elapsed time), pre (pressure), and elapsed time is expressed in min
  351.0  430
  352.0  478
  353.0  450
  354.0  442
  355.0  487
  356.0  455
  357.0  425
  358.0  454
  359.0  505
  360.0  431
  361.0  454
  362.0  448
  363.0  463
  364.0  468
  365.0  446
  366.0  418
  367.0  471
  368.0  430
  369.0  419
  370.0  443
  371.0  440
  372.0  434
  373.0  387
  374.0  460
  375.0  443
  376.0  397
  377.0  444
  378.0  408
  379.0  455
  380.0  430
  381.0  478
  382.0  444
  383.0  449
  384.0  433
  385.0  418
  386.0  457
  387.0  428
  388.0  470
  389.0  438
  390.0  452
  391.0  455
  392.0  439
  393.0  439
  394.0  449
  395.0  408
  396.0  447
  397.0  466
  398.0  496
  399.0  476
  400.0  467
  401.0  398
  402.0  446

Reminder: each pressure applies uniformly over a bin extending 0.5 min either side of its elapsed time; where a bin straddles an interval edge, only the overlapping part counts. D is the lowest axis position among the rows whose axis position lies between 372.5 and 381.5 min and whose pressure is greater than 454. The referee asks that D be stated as 374.0 min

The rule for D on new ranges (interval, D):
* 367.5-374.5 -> 374.0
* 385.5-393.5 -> 386.0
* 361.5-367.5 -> 363.0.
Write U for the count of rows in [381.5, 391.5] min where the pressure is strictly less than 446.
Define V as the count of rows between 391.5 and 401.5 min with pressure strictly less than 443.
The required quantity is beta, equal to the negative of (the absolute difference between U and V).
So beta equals -1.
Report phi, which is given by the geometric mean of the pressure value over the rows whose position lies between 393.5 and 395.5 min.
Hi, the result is 428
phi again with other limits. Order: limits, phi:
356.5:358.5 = 439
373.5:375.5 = 451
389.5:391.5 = 453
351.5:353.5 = 464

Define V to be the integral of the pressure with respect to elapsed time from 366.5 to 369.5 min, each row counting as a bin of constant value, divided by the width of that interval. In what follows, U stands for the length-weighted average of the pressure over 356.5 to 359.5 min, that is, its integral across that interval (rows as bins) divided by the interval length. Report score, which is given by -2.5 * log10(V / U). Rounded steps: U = 461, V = 440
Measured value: 0.05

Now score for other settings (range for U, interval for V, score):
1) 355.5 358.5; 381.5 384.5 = 0.01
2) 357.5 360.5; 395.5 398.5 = -0.01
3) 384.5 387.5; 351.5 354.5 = -0.05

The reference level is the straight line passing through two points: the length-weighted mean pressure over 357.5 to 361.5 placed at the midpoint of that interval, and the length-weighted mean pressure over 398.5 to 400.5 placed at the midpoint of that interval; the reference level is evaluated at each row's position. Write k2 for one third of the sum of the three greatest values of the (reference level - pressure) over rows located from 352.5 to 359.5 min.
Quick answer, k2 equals 21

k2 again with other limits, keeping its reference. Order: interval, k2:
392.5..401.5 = 56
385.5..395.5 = 44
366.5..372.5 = 36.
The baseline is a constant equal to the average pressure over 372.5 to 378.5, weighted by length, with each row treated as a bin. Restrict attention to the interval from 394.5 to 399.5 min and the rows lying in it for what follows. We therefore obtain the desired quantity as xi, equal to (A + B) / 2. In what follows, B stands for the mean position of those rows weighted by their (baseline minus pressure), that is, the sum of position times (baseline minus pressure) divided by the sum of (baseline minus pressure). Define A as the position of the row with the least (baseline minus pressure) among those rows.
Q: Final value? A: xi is 398.0 min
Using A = 398.0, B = 398.0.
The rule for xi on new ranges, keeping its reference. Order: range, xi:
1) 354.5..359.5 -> 358.1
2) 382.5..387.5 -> 385.4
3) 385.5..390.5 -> 388.0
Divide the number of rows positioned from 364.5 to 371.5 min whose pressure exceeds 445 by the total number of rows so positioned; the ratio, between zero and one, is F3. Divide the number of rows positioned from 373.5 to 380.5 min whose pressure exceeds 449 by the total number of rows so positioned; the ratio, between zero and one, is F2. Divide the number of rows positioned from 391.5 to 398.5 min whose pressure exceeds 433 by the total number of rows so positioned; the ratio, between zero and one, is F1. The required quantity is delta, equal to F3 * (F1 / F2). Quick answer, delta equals 0.9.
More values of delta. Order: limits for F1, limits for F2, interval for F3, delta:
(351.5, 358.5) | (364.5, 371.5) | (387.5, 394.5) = 3.4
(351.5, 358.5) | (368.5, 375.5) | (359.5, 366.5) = 4.3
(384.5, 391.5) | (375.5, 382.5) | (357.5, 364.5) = 2.1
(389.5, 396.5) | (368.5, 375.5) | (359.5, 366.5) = 4.3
